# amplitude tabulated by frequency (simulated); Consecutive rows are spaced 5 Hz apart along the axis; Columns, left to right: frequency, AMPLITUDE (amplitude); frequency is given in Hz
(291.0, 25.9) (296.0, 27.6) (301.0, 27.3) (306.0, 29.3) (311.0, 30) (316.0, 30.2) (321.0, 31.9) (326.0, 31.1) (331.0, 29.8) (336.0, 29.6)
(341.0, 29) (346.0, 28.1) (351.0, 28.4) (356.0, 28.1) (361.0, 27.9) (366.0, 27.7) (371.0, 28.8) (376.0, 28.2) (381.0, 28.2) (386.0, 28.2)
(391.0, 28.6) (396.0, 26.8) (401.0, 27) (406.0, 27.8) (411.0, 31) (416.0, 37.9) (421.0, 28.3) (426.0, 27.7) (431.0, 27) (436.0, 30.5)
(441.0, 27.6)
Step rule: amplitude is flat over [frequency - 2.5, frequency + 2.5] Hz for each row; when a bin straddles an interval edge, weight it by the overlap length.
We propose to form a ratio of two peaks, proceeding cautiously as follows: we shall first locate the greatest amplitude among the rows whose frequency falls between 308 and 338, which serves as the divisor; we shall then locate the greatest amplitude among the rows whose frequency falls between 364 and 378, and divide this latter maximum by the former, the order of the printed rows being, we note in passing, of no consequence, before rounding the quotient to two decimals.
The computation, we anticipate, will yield 0.90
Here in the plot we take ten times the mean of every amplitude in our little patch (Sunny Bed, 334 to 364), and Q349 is 285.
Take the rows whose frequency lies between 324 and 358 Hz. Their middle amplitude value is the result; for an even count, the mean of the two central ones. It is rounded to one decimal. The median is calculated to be 29.0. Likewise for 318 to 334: 31.1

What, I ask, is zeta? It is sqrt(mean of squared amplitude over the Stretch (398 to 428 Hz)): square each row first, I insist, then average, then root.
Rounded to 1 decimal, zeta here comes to 30.2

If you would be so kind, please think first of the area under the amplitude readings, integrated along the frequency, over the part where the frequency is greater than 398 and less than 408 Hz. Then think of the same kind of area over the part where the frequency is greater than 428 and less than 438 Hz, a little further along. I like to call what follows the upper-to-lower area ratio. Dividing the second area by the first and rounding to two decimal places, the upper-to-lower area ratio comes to 1.05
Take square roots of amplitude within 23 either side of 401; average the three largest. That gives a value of 5.69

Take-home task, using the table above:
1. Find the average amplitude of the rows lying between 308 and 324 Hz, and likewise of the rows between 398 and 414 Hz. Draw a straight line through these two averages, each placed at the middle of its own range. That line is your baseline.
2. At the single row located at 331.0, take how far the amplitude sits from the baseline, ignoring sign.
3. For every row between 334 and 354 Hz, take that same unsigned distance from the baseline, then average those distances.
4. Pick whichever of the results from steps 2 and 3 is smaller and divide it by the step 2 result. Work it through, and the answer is 1.00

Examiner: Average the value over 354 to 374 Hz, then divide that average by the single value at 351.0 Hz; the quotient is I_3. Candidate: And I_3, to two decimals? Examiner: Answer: 0.99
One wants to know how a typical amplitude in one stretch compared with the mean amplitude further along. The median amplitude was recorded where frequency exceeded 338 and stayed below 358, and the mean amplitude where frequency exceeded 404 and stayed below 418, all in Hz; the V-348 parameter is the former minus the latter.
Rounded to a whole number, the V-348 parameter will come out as -4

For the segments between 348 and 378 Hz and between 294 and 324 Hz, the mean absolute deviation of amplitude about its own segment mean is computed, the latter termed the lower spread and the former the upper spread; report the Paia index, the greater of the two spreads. 1.32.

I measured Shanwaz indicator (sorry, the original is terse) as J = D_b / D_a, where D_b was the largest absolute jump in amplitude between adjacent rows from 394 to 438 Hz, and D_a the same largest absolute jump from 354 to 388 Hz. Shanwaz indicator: 8.7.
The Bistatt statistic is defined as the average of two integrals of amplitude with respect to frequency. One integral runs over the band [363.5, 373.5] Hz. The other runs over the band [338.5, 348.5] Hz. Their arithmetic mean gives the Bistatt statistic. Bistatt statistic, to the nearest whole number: 284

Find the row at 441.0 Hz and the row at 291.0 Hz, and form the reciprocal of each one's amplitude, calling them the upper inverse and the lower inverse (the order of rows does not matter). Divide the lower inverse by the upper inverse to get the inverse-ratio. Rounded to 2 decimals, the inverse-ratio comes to 1.07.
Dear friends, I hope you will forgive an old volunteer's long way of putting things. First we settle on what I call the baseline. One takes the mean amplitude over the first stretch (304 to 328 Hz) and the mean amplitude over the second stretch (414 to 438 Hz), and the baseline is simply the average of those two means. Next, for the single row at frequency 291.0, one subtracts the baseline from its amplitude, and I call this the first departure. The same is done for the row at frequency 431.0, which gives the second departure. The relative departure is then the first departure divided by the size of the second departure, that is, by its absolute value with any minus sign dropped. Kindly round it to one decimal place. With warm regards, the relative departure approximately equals -1.3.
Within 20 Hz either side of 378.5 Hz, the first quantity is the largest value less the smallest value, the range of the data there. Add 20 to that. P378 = 22.0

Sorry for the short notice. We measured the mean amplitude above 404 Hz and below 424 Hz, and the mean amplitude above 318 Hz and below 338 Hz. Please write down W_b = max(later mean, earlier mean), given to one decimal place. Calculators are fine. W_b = 31.2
